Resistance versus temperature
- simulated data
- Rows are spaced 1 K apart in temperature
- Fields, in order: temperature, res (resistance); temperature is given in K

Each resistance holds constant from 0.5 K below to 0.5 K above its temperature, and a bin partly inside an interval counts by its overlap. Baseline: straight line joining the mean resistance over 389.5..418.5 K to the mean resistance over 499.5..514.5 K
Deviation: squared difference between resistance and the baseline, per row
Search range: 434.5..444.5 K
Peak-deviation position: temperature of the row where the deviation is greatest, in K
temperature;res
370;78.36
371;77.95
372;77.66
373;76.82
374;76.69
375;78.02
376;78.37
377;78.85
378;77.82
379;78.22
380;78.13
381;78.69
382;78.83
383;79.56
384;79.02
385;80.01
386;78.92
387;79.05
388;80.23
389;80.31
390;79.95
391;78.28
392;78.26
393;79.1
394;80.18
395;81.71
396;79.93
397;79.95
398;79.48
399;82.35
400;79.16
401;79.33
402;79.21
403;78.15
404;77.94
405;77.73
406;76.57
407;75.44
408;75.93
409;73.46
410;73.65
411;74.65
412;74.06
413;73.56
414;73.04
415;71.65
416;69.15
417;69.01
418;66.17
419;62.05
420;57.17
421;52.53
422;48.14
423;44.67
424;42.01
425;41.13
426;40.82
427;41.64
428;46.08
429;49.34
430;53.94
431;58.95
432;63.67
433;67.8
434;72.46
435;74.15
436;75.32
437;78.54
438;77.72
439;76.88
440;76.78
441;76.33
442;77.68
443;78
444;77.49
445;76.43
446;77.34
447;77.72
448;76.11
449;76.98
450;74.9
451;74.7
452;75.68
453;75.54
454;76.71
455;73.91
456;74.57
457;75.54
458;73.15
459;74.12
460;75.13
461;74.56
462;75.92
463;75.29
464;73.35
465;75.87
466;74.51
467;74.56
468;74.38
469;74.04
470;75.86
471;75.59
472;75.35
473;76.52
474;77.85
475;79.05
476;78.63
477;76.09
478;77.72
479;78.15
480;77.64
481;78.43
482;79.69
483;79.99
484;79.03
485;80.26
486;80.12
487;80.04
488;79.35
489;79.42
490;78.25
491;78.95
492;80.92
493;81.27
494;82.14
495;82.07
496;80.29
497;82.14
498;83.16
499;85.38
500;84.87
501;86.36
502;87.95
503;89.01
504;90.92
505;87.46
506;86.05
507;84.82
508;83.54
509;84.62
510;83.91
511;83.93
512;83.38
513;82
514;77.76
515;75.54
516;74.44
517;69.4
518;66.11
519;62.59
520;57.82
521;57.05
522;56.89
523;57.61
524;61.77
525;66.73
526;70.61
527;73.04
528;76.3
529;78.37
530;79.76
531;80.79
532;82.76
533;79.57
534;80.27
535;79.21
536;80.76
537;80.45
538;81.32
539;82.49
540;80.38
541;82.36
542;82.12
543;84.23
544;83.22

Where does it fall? 435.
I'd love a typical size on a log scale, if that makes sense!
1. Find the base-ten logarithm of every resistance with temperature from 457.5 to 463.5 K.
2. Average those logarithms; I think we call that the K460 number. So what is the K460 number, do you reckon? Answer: 1.87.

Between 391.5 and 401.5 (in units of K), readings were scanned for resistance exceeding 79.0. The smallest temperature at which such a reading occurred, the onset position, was 393 K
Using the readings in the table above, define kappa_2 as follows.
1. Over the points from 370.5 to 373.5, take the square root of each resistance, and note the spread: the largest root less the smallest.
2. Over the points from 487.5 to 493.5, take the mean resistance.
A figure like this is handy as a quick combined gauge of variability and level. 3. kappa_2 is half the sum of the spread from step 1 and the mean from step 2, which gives 39.9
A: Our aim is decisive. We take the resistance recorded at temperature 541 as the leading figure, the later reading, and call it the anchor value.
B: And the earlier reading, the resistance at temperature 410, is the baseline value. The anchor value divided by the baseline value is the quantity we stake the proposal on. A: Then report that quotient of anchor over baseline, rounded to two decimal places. 1.12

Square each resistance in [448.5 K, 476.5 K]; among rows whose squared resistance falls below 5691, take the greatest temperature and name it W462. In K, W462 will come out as 472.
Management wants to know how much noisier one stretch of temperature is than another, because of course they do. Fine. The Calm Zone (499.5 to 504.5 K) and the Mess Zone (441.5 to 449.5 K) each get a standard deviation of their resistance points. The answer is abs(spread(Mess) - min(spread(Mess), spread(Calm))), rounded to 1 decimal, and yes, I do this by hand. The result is 0.0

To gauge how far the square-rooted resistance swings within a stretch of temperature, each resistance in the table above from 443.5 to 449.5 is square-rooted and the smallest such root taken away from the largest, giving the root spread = 0.092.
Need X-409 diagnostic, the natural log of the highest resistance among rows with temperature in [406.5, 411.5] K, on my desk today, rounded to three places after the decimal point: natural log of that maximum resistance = 4.330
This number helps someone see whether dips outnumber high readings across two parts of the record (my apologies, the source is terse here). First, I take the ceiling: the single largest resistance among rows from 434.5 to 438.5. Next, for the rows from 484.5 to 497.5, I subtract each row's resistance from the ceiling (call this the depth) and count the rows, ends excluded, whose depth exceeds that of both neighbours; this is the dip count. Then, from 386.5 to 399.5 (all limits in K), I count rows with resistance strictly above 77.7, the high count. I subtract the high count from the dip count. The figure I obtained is -10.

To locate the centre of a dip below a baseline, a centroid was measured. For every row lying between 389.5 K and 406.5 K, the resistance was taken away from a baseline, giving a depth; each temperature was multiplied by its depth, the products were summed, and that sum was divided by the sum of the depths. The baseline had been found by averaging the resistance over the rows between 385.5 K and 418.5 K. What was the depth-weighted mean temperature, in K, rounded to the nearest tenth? 396.8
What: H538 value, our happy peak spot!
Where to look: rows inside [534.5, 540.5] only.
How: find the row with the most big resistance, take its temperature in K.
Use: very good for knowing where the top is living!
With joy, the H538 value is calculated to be 539 K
